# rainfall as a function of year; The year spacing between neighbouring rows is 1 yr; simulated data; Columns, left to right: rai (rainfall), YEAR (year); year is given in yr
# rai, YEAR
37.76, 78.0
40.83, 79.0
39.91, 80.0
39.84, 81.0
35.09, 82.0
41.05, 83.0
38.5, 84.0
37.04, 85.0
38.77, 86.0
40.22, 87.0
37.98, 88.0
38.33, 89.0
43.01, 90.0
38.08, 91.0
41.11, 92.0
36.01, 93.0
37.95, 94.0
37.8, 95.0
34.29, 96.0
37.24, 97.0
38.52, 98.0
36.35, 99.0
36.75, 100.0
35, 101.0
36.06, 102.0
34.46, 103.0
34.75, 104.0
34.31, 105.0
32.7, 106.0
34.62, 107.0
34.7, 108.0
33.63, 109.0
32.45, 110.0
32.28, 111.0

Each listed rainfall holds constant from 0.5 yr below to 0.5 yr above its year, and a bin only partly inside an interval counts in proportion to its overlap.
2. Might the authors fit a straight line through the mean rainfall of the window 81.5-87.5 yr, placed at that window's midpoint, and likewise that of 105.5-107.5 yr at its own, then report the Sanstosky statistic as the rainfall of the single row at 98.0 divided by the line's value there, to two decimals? 1.08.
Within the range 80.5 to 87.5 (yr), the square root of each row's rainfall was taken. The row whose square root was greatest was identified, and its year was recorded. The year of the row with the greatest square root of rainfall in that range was 83.0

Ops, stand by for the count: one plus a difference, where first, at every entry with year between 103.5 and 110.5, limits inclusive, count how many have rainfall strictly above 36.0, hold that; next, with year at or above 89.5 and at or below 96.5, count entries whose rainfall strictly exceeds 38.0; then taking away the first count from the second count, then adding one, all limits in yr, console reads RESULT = 4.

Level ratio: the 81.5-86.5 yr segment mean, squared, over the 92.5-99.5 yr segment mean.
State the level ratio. 39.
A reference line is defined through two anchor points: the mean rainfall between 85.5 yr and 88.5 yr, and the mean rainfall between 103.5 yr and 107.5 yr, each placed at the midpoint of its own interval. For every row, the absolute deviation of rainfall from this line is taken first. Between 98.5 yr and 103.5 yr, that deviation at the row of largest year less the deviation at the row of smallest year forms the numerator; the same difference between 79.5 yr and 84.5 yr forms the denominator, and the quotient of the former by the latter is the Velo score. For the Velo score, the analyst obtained -0.68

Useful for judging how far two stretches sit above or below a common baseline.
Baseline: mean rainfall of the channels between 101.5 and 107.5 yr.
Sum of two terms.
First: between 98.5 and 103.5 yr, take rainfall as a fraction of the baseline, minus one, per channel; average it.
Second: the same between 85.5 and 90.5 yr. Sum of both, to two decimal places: 0.19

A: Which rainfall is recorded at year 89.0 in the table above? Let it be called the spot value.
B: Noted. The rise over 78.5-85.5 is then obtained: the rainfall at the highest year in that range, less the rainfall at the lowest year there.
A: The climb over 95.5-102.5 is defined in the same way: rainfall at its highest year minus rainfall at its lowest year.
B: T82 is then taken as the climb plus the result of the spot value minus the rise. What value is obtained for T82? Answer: 44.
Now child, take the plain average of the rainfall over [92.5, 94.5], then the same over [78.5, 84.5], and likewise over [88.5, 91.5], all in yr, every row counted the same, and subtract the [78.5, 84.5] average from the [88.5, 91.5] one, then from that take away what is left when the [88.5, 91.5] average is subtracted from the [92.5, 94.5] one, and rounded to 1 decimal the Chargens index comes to 3.4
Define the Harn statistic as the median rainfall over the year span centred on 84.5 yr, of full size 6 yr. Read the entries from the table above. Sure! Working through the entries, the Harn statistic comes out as 38.6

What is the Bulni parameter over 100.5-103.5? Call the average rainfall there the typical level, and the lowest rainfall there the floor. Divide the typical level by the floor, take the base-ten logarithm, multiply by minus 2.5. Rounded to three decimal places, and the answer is -0.022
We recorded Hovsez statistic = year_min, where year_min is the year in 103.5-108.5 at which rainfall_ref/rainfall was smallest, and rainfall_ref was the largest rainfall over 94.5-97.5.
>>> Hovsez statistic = 104.0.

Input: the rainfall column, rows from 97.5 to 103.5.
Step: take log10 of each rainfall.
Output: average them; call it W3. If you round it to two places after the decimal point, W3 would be 1.56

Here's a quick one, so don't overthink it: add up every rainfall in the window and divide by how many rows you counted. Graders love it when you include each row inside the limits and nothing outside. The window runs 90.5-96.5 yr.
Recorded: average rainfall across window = 37.5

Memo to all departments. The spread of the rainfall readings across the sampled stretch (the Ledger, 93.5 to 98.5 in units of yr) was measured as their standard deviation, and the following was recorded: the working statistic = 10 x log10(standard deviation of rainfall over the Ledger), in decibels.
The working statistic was 2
